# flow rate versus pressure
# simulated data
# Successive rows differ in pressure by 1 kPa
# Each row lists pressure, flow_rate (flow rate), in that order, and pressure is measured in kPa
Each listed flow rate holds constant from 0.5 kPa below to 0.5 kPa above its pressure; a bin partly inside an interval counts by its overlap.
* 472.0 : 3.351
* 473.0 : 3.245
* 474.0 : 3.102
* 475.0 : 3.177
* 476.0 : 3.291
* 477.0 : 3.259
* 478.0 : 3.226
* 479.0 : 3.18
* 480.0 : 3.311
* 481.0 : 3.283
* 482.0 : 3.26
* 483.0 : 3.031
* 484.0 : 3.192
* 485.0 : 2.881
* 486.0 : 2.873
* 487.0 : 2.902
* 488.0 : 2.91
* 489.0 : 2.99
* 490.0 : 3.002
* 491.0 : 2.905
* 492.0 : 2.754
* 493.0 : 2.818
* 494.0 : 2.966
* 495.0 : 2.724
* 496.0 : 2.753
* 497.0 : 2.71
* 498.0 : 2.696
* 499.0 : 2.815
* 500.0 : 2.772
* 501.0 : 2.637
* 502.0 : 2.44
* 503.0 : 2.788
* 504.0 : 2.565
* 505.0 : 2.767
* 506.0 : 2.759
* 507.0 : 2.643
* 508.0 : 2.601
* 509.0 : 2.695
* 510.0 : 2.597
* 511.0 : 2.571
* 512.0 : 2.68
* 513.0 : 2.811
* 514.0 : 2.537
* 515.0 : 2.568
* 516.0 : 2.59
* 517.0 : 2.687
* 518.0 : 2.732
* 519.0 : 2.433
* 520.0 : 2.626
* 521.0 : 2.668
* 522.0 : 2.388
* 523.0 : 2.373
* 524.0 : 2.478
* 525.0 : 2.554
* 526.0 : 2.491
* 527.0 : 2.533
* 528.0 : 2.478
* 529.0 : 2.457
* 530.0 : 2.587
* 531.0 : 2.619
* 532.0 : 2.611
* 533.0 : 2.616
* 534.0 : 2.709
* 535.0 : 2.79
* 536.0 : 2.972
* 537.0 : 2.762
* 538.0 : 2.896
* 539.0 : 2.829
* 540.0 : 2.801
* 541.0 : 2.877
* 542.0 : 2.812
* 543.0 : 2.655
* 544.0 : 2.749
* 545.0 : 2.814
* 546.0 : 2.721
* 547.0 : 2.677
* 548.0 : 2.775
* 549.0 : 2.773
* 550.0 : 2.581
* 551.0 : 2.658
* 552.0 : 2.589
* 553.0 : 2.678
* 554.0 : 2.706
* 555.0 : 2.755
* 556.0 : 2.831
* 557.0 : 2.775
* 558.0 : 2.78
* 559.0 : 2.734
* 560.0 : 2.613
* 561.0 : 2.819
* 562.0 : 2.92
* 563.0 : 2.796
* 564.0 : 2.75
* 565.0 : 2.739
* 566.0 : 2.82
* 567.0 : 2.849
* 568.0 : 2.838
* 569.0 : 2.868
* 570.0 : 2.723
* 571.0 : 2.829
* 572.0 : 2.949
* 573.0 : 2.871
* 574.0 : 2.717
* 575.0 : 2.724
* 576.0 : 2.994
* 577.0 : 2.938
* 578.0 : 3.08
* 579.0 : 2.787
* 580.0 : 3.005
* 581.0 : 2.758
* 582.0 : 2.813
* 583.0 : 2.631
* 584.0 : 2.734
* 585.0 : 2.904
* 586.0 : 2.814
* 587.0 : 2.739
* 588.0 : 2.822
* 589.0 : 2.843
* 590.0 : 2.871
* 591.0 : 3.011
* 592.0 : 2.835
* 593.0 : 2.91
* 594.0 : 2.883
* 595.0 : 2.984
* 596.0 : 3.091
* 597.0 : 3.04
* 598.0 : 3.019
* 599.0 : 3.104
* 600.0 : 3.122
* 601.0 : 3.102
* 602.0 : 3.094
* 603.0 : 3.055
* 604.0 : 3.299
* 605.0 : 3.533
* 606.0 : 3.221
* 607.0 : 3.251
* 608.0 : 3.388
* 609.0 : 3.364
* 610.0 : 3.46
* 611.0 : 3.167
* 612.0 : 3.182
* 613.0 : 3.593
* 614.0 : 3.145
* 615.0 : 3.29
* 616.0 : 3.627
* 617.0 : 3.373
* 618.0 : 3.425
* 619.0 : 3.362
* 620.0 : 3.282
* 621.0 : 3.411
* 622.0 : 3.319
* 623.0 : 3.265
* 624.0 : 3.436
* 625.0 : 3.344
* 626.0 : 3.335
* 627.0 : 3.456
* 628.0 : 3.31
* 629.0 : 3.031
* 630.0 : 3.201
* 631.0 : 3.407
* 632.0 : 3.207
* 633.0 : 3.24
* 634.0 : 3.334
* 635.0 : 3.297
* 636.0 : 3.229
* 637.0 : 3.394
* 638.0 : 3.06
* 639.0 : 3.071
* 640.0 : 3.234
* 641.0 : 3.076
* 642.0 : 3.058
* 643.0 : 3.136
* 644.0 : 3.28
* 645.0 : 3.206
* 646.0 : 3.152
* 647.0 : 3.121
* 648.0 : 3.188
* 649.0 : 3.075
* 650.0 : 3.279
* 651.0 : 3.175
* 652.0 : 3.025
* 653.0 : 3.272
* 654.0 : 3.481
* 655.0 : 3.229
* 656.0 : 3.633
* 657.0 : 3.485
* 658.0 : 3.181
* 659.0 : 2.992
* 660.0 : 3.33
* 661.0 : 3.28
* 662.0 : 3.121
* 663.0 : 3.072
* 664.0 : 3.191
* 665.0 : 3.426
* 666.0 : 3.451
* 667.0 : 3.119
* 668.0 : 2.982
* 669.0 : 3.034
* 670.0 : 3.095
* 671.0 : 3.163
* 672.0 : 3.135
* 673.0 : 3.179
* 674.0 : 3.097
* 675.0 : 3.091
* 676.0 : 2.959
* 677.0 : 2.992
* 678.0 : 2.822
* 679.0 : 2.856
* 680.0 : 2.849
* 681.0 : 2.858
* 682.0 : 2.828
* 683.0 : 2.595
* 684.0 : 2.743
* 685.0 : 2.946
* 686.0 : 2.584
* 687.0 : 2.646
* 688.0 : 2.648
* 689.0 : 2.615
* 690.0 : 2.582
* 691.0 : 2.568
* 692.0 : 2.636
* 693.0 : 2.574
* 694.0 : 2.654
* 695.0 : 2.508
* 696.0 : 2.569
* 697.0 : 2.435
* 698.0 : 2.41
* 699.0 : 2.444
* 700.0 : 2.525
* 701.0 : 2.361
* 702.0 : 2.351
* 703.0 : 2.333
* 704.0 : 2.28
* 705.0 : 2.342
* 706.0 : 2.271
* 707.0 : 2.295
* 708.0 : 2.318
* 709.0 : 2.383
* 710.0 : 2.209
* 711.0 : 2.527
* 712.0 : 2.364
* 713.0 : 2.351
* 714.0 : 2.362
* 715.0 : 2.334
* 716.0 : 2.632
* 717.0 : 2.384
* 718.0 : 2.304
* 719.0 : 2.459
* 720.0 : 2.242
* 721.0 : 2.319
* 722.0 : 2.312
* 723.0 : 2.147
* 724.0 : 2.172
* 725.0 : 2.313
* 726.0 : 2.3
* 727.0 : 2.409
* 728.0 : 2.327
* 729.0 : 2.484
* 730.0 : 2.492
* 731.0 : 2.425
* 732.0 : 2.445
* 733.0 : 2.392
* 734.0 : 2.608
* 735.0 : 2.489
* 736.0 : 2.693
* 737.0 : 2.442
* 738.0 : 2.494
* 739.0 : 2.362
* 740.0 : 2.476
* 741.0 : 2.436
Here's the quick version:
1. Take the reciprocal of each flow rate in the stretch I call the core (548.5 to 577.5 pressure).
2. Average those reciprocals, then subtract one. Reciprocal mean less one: -0.64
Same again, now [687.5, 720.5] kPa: -0.59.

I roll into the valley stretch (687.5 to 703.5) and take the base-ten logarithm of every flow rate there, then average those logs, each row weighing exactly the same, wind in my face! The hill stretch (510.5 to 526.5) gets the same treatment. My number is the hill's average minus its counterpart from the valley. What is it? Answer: 0.01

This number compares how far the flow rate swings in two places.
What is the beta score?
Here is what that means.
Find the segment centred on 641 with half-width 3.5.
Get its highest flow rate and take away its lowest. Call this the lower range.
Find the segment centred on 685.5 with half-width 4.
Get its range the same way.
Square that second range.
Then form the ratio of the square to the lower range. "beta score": 0.59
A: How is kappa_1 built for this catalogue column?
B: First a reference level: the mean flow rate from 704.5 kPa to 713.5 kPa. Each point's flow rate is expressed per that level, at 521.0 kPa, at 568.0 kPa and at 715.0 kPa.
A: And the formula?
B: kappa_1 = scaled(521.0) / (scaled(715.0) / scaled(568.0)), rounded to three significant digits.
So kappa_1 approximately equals 1.39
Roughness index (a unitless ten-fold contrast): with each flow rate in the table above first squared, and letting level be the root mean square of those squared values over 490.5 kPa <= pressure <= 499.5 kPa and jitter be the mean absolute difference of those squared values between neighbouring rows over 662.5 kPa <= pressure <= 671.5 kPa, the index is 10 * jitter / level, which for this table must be 1.1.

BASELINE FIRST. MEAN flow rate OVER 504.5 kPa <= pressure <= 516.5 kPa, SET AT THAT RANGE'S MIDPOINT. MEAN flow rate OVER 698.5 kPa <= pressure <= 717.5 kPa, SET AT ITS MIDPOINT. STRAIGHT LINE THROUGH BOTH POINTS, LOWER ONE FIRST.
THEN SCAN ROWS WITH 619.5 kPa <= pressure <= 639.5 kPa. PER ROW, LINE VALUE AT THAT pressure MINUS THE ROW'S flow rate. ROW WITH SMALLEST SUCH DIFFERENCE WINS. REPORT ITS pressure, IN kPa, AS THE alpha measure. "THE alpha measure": 627.0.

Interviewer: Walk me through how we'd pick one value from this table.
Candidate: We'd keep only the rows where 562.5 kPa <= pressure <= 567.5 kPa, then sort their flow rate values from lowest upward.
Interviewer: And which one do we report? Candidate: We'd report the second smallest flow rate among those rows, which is 2.75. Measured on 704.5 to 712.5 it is 2.271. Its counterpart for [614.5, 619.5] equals 3.362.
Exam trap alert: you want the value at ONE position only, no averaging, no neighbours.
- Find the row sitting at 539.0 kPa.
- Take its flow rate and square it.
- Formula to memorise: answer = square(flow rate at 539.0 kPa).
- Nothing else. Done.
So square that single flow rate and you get 8.0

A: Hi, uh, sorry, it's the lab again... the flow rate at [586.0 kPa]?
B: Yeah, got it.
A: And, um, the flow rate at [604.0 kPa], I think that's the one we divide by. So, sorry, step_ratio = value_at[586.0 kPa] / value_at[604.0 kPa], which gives 0.85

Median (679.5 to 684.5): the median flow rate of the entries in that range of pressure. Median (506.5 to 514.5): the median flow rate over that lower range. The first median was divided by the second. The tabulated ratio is 1.08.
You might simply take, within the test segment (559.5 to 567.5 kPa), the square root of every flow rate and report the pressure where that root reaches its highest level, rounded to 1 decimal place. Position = 562.0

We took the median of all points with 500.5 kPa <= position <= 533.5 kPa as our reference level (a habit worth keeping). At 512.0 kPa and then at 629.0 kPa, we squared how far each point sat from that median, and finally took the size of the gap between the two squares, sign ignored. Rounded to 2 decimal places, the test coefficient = 0.18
